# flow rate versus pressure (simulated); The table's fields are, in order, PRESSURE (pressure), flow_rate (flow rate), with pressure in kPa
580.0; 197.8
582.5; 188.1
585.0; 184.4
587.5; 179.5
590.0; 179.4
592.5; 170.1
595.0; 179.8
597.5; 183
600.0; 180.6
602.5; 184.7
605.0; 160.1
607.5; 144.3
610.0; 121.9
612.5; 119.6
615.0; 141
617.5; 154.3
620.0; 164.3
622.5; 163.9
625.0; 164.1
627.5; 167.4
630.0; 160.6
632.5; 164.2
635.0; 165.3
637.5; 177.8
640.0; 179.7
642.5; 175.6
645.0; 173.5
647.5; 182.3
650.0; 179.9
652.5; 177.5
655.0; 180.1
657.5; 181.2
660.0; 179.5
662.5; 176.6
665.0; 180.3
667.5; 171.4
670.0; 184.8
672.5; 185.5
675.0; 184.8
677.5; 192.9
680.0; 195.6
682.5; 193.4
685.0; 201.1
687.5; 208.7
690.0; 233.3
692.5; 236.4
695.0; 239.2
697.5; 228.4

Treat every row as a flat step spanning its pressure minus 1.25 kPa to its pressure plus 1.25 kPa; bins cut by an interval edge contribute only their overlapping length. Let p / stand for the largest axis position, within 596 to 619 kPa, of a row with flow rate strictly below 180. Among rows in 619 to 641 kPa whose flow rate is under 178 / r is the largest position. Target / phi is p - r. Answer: -20.0 kPa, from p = 617.5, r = 637.5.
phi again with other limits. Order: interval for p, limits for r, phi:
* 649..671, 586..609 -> 60.0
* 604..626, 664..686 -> -42.5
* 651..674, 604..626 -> 42.5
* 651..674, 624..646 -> 22.5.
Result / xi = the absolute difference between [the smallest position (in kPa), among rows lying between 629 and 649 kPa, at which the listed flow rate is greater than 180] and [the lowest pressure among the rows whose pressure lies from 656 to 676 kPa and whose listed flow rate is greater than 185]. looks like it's 25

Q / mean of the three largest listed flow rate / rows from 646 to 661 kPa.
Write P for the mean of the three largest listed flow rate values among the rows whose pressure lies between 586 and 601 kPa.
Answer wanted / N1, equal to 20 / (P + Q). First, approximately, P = 181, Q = 181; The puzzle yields 0.055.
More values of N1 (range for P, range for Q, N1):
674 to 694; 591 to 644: 0.049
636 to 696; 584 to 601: 0.048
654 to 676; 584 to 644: 0.054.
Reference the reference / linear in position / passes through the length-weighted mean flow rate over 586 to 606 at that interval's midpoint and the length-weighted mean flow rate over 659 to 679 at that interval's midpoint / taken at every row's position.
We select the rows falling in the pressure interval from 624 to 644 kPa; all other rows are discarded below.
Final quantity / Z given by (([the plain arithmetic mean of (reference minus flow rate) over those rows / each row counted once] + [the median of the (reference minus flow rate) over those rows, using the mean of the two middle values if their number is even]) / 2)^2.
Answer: 143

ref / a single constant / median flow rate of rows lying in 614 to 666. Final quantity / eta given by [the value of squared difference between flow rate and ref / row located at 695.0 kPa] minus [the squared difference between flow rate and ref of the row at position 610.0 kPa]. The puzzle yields 1161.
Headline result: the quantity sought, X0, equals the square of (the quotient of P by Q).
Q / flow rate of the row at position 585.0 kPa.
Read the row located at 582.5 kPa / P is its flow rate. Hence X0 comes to 1.04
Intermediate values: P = 188.1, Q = 184.4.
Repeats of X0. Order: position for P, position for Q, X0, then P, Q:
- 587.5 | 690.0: 0.59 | 179.5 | 233.3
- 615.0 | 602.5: 0.58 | 141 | 184.7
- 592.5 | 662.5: 0.93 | 170.1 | 176.6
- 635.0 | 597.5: 0.82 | 165.3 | 183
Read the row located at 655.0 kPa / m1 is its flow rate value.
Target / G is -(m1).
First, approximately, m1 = 180.1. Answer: -180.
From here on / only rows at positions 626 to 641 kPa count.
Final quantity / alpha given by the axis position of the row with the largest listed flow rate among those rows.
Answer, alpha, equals 640.0 kPa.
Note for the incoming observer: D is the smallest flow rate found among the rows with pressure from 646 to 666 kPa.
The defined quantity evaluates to 176.6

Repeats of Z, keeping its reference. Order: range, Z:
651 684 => 0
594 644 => 245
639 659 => 3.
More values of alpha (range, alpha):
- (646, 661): 647.5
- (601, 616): 602.5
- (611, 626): 620.0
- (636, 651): 647.5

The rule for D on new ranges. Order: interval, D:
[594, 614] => 119.6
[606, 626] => 119.6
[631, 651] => 164.2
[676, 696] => 192.9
